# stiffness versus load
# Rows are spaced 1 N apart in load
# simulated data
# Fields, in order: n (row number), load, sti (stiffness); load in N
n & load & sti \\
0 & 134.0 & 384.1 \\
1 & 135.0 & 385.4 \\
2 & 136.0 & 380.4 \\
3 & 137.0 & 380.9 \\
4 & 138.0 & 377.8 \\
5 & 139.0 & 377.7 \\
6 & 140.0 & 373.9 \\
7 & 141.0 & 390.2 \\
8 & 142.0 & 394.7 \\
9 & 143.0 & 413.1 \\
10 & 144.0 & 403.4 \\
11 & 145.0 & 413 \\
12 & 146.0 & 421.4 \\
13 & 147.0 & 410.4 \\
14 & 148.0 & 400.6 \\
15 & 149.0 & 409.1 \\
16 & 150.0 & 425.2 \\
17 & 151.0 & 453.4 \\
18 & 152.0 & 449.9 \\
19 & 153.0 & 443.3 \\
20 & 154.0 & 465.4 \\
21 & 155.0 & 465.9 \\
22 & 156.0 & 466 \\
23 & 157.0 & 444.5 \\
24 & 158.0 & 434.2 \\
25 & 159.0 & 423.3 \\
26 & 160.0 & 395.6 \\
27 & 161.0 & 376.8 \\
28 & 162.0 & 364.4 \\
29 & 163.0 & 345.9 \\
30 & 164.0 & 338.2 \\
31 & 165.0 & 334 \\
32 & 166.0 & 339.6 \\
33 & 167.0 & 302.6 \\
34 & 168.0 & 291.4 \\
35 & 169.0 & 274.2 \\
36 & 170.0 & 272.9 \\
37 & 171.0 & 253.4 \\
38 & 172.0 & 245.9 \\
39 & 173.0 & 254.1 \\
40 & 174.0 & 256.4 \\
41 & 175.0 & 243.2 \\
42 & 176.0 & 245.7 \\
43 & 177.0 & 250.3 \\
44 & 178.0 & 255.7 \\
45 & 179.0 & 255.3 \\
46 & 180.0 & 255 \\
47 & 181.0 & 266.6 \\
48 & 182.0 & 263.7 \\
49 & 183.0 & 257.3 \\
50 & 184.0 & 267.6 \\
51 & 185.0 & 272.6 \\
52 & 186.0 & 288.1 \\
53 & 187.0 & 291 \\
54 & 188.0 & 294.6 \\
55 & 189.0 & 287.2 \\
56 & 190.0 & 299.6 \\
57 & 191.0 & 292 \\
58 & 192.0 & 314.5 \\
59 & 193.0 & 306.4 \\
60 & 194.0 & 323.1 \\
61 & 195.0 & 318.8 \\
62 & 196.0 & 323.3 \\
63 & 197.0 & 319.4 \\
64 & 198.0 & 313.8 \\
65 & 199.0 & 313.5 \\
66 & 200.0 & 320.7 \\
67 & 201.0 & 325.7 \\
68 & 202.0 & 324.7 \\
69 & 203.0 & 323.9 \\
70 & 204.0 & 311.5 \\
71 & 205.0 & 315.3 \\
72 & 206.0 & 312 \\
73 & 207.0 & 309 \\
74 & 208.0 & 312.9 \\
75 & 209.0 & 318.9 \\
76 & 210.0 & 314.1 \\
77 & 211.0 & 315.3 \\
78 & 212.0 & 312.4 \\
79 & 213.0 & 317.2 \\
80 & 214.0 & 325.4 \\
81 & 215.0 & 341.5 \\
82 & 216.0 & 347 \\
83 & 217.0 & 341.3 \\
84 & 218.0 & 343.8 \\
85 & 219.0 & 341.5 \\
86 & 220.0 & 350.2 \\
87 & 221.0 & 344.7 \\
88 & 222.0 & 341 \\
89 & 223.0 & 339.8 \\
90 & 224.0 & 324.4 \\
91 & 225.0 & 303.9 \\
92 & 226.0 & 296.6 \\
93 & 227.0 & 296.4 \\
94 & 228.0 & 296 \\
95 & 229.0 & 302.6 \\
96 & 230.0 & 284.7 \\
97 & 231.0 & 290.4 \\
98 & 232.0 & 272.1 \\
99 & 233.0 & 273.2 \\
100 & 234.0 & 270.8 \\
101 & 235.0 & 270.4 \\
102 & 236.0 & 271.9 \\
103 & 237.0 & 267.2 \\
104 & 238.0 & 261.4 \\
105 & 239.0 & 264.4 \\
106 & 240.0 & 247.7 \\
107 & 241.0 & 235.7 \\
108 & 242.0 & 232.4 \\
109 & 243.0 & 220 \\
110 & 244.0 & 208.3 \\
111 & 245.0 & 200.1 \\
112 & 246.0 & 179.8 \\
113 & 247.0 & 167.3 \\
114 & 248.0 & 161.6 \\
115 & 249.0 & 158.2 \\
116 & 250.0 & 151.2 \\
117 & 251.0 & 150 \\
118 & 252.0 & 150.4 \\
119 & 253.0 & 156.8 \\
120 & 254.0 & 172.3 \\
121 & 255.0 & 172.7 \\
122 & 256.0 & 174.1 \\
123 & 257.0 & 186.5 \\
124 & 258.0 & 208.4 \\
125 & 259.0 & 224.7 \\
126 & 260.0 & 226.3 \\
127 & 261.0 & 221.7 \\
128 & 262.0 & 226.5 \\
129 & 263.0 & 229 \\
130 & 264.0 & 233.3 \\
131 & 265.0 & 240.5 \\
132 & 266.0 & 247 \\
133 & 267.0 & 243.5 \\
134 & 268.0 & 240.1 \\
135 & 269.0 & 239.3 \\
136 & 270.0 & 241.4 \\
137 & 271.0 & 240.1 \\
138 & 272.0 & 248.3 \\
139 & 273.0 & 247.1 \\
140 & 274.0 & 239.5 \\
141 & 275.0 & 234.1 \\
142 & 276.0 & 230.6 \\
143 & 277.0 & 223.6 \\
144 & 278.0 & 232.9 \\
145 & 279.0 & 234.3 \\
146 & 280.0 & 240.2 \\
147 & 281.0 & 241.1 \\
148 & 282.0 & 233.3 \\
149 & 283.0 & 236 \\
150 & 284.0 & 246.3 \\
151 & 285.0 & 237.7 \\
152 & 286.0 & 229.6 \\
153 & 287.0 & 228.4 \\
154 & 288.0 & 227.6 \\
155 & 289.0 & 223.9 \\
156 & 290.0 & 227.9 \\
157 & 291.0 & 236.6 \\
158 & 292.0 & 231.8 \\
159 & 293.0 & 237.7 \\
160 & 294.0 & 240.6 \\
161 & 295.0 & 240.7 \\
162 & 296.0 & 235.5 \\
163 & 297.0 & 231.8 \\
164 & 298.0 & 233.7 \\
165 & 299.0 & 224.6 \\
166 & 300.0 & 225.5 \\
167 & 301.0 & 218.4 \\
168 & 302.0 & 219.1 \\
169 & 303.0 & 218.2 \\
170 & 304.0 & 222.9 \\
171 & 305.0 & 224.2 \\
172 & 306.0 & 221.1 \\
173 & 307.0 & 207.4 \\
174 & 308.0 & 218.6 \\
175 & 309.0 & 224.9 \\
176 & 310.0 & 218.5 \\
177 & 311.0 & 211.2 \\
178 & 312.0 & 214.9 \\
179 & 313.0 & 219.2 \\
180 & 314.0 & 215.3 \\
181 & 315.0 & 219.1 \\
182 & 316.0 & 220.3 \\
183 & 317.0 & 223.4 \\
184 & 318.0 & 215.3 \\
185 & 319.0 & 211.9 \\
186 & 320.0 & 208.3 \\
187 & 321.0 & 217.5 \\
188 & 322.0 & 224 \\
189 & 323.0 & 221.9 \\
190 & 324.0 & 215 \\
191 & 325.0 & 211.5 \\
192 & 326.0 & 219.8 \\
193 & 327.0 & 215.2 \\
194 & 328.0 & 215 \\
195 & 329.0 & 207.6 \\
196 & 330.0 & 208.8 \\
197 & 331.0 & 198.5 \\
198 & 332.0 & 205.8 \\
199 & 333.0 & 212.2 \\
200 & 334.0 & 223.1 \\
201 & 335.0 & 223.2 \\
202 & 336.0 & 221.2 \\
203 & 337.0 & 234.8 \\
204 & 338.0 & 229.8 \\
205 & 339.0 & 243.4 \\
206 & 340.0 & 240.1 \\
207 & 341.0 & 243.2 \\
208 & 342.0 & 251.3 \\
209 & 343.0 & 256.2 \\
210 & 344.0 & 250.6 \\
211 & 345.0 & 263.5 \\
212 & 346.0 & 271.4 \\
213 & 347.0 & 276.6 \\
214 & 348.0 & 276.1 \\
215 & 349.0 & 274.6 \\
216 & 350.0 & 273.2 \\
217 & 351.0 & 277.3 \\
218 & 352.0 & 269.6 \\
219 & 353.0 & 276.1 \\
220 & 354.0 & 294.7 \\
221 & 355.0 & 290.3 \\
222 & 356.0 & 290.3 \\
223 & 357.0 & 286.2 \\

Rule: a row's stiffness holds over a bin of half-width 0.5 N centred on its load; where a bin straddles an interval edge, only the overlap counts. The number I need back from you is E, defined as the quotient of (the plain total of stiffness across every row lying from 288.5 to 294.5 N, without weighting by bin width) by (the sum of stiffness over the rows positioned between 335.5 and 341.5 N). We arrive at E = 0.99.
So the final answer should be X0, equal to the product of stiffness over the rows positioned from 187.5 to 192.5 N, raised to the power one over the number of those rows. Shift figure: 297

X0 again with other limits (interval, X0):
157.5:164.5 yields 381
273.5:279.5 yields 232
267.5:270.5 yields 240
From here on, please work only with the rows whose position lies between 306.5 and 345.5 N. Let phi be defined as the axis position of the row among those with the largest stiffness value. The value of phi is 345.0 N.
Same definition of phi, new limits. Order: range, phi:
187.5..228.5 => 220.0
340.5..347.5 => 347.0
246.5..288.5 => 272.0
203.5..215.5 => 215.0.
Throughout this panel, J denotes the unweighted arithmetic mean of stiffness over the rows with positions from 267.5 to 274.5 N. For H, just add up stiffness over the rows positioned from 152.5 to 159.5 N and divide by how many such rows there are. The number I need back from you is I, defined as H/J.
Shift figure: 1.85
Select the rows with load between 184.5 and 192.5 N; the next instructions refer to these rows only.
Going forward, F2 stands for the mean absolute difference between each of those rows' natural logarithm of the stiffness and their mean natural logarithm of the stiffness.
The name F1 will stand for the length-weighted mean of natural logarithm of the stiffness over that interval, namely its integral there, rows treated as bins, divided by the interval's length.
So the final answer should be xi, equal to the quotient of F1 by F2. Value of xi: 214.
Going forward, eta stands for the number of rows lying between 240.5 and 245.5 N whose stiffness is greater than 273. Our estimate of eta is 0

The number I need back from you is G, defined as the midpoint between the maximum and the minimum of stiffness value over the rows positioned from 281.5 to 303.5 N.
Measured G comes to 232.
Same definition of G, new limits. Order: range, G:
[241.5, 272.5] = 199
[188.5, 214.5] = 306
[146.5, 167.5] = 384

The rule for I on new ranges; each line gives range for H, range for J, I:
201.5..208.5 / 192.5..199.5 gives 1.00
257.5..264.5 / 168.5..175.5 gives 0.87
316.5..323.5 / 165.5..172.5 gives 0.77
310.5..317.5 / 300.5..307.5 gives 0.99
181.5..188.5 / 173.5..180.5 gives 1.10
